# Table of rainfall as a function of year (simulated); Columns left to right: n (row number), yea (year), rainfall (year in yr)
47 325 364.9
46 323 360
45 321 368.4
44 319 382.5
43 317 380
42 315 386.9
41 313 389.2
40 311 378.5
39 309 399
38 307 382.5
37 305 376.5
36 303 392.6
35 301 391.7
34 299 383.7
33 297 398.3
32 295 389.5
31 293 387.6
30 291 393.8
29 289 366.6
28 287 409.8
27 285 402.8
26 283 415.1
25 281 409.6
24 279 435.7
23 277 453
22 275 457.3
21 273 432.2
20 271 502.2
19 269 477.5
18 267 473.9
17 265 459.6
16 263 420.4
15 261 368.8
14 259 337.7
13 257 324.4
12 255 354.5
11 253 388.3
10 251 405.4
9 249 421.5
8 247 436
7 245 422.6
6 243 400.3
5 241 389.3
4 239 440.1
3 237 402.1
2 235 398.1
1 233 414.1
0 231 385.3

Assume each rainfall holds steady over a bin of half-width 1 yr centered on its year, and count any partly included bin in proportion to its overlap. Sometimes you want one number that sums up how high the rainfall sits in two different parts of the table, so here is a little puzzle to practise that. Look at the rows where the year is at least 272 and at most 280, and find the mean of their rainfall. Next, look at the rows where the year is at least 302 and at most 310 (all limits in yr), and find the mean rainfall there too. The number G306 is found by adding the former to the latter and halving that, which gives 416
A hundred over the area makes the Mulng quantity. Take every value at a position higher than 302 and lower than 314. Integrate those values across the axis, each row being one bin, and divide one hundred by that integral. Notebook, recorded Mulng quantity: 0.0216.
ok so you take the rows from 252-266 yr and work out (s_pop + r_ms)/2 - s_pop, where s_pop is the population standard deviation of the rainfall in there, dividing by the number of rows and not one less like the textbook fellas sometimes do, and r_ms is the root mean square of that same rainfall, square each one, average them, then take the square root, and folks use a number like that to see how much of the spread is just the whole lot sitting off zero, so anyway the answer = 169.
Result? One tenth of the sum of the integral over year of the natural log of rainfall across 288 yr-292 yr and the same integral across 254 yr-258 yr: 4.71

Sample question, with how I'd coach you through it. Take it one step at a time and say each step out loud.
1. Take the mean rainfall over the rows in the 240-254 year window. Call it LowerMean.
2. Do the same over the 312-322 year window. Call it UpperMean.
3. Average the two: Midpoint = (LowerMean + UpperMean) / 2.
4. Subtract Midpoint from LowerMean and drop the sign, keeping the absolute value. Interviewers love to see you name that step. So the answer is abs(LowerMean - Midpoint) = 14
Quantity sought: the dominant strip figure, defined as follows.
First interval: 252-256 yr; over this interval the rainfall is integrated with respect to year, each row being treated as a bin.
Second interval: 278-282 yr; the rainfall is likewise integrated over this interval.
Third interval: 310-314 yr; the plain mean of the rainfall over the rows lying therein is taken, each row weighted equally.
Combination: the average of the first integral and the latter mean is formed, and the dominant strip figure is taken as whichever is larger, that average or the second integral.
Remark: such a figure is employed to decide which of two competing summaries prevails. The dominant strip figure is 1691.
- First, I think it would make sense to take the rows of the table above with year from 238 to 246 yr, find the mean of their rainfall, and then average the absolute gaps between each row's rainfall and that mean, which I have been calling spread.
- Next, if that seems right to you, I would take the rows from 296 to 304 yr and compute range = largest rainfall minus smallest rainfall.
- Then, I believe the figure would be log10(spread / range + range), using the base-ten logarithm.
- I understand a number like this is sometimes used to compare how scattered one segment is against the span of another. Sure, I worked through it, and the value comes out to 1.20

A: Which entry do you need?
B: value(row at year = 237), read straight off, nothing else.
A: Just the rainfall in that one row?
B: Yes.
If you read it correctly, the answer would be 402.1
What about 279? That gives 435.7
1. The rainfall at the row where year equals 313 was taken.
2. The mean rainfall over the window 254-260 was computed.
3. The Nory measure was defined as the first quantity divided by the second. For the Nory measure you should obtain 1.15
